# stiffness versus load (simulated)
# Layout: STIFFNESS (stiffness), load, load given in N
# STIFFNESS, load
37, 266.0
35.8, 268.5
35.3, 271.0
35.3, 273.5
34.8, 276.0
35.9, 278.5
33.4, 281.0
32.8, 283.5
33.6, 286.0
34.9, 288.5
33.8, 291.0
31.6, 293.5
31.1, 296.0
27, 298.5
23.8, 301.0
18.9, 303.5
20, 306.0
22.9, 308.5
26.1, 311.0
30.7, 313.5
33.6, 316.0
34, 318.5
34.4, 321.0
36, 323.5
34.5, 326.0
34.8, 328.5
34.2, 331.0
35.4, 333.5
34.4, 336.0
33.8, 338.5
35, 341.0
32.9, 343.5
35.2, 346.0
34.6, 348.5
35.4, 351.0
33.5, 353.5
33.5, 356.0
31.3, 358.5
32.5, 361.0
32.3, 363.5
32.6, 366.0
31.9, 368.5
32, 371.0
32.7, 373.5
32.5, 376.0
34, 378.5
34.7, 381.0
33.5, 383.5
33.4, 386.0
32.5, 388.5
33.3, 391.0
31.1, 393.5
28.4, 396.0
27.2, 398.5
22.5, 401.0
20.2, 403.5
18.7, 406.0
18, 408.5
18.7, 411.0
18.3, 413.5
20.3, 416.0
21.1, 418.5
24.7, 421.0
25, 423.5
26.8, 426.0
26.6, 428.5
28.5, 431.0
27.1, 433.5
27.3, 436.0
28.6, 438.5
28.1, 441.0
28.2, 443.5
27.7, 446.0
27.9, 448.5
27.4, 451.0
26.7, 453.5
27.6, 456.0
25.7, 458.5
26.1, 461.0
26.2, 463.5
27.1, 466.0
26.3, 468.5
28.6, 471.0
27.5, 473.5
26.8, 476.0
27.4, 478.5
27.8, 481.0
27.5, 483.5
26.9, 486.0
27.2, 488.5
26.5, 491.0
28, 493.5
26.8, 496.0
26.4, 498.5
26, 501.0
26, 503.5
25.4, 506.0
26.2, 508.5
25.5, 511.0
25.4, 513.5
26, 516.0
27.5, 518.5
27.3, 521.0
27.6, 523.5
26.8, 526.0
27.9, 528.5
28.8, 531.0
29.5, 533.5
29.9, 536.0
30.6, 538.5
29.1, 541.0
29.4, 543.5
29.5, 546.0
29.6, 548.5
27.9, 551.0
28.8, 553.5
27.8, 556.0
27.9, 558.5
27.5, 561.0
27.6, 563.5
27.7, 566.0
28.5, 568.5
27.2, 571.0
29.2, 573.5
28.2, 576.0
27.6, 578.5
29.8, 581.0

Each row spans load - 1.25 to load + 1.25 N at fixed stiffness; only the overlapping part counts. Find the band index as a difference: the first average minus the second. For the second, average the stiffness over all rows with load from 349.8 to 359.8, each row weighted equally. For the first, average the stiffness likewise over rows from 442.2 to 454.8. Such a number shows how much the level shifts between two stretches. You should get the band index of -6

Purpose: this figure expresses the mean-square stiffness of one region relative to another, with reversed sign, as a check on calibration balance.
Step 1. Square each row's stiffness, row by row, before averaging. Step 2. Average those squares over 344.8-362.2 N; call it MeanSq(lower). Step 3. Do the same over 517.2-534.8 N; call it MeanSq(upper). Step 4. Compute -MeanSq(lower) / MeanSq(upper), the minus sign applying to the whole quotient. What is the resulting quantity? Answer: -1.5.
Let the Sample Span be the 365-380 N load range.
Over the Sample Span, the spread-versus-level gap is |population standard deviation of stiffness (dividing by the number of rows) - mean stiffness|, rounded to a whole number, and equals 32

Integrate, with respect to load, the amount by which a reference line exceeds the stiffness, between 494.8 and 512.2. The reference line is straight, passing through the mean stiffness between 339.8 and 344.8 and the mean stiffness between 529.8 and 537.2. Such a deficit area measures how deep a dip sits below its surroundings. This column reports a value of 71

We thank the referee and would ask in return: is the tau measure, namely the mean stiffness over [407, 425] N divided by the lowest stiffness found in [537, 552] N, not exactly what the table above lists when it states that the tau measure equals 0.7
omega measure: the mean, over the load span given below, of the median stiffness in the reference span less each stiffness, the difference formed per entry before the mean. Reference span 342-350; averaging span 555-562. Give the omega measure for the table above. 6.9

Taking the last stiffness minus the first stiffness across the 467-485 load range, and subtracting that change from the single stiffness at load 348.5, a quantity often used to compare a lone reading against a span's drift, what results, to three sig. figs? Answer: 33.4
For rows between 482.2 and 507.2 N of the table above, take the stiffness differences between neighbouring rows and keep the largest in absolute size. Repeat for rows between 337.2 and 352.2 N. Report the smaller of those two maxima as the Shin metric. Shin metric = 1.5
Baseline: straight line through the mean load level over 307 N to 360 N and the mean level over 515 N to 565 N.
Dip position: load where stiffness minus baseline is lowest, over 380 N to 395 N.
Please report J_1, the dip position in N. 393.5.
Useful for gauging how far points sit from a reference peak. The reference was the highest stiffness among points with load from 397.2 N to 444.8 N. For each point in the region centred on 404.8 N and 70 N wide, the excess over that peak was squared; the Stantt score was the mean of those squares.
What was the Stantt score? 32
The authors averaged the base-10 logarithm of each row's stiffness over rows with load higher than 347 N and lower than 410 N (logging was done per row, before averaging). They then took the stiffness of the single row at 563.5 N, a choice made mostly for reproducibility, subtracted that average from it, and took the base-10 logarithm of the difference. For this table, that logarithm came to 1.42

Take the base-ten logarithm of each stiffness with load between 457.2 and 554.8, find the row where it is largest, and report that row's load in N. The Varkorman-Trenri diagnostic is 538.5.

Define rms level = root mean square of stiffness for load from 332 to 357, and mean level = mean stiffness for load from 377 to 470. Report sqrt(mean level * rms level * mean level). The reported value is 156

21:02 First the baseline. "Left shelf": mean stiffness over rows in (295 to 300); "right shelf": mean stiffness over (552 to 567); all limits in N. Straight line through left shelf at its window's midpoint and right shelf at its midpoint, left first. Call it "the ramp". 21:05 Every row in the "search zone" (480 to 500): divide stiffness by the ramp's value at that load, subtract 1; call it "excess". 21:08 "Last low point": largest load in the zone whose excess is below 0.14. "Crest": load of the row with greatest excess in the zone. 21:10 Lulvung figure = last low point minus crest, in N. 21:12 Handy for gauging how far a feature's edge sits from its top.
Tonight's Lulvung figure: 5.0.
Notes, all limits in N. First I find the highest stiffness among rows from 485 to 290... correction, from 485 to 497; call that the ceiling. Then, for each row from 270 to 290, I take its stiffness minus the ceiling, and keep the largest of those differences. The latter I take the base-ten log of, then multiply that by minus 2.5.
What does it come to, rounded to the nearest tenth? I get -2.2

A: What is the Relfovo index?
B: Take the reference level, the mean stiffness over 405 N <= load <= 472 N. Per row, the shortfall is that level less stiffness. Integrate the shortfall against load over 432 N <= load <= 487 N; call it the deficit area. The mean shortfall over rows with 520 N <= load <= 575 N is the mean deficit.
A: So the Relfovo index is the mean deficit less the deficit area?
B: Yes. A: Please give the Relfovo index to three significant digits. 106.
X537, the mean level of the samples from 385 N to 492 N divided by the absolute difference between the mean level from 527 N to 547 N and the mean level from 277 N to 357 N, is 10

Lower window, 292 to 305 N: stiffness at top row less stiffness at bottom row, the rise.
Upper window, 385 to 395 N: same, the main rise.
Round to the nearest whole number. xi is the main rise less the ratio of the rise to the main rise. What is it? -8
